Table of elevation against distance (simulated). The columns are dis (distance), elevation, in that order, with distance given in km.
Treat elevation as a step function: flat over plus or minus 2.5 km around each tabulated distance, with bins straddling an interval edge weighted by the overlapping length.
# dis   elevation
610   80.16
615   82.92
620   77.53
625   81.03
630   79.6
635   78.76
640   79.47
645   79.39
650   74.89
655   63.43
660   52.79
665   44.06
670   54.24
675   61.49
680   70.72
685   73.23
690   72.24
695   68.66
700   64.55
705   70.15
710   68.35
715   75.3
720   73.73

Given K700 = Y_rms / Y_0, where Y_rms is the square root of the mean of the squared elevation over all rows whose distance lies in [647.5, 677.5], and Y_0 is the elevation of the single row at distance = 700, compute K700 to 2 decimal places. 0.92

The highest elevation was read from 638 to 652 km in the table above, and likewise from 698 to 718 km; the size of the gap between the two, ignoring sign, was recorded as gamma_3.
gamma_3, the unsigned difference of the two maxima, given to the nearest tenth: 4.2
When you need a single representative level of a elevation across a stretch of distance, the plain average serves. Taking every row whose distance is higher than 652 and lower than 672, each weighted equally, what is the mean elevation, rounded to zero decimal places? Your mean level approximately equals 54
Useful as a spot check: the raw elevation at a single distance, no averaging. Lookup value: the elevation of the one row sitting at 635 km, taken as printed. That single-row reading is 78.76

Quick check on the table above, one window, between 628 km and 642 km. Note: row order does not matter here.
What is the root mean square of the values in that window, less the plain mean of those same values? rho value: 0.0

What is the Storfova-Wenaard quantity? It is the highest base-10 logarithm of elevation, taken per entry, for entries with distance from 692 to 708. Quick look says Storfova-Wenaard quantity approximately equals 1.846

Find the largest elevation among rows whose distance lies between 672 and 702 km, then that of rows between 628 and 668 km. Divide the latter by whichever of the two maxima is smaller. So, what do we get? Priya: 1.09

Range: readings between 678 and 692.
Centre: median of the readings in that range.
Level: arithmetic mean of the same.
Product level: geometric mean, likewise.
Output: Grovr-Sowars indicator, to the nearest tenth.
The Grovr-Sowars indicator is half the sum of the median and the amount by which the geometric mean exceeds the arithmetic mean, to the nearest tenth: 36.1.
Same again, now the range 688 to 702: 34.3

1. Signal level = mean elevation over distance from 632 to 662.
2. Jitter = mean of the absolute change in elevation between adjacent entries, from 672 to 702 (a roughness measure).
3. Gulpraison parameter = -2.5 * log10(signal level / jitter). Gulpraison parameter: -3.1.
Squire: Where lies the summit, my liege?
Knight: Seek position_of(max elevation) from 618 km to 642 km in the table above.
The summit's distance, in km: 625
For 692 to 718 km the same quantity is 715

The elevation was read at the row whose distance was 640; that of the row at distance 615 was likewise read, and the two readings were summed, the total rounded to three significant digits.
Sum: 162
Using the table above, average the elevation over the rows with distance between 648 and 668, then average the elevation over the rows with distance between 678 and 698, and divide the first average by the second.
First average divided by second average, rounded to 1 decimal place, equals 0.8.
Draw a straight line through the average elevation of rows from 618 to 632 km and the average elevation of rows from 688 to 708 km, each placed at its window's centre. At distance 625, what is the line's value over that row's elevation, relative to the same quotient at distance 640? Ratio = 1.01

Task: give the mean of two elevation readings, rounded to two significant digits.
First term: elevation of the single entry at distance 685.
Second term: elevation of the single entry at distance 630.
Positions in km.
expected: 76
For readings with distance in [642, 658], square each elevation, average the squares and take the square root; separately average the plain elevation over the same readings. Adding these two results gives 145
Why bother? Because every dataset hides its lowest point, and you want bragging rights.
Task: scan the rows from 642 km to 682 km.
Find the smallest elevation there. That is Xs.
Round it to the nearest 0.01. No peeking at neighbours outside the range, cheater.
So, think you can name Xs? 44.06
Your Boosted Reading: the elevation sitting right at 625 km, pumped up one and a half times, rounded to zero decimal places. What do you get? 122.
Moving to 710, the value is 103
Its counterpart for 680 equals 106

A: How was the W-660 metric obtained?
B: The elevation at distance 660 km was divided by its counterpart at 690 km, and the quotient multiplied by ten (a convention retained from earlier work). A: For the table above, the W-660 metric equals 7.3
